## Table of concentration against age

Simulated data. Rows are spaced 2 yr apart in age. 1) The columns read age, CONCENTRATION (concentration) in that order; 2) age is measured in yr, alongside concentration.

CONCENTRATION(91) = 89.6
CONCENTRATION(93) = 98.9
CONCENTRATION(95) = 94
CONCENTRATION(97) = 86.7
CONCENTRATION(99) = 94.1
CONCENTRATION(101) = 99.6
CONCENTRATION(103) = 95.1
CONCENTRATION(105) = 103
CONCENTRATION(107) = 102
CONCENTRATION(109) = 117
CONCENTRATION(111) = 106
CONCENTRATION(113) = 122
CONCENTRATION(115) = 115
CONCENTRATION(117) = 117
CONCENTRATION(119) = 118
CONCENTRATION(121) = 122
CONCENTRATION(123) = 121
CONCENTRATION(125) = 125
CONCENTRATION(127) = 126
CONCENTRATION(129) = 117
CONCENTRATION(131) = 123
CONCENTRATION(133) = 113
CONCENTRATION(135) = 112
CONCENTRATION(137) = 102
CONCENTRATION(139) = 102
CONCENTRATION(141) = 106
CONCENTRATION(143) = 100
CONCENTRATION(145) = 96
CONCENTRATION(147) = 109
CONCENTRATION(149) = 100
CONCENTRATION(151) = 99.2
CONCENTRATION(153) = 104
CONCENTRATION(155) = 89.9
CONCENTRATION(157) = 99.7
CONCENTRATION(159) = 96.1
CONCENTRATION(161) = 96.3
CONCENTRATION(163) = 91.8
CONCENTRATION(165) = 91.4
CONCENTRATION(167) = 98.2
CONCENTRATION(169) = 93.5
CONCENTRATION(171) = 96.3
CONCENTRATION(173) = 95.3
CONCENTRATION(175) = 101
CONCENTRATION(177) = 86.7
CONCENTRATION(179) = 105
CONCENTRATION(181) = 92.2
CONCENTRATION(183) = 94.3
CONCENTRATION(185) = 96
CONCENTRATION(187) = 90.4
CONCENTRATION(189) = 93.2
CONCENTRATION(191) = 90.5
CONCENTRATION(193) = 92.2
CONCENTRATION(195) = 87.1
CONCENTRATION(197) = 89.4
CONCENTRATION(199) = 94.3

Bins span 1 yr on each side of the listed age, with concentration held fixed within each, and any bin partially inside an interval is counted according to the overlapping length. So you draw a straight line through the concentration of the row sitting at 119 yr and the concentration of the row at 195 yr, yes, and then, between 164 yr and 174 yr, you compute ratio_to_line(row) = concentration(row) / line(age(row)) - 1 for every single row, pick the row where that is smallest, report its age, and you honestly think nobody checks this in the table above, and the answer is 165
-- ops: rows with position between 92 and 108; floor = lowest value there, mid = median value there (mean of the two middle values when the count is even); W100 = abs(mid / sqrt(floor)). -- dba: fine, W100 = 10.4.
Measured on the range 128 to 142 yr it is 11.1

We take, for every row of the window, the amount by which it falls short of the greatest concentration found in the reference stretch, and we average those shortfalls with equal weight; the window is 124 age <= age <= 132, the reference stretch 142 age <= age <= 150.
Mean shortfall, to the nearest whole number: -14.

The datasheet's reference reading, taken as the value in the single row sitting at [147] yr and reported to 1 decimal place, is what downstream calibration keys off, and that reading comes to 109.0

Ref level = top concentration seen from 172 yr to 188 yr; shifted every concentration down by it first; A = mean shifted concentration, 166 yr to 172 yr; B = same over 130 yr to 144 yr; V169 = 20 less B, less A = 26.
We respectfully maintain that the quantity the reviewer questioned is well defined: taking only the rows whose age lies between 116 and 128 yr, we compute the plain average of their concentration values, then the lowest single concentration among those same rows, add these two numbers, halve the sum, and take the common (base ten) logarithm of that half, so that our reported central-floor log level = 2.08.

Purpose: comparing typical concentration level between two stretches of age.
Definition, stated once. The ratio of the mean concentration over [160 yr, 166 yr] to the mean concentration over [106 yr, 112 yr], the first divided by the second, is 0.86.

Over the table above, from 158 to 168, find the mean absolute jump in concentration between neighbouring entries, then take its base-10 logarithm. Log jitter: 0.47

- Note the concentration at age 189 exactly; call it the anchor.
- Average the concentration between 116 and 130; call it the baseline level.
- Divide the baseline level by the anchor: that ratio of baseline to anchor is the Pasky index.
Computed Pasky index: 1.30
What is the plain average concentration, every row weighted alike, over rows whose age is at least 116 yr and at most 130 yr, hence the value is 121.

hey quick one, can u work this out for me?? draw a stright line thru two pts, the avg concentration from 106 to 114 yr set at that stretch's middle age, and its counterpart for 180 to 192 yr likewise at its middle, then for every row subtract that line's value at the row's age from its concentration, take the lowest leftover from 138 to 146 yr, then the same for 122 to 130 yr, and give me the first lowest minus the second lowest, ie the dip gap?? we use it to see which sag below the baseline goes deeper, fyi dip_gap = -17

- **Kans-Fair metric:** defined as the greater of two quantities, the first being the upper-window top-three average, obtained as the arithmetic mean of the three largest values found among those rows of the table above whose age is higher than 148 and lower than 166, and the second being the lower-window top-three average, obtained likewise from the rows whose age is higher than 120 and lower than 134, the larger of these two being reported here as 125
